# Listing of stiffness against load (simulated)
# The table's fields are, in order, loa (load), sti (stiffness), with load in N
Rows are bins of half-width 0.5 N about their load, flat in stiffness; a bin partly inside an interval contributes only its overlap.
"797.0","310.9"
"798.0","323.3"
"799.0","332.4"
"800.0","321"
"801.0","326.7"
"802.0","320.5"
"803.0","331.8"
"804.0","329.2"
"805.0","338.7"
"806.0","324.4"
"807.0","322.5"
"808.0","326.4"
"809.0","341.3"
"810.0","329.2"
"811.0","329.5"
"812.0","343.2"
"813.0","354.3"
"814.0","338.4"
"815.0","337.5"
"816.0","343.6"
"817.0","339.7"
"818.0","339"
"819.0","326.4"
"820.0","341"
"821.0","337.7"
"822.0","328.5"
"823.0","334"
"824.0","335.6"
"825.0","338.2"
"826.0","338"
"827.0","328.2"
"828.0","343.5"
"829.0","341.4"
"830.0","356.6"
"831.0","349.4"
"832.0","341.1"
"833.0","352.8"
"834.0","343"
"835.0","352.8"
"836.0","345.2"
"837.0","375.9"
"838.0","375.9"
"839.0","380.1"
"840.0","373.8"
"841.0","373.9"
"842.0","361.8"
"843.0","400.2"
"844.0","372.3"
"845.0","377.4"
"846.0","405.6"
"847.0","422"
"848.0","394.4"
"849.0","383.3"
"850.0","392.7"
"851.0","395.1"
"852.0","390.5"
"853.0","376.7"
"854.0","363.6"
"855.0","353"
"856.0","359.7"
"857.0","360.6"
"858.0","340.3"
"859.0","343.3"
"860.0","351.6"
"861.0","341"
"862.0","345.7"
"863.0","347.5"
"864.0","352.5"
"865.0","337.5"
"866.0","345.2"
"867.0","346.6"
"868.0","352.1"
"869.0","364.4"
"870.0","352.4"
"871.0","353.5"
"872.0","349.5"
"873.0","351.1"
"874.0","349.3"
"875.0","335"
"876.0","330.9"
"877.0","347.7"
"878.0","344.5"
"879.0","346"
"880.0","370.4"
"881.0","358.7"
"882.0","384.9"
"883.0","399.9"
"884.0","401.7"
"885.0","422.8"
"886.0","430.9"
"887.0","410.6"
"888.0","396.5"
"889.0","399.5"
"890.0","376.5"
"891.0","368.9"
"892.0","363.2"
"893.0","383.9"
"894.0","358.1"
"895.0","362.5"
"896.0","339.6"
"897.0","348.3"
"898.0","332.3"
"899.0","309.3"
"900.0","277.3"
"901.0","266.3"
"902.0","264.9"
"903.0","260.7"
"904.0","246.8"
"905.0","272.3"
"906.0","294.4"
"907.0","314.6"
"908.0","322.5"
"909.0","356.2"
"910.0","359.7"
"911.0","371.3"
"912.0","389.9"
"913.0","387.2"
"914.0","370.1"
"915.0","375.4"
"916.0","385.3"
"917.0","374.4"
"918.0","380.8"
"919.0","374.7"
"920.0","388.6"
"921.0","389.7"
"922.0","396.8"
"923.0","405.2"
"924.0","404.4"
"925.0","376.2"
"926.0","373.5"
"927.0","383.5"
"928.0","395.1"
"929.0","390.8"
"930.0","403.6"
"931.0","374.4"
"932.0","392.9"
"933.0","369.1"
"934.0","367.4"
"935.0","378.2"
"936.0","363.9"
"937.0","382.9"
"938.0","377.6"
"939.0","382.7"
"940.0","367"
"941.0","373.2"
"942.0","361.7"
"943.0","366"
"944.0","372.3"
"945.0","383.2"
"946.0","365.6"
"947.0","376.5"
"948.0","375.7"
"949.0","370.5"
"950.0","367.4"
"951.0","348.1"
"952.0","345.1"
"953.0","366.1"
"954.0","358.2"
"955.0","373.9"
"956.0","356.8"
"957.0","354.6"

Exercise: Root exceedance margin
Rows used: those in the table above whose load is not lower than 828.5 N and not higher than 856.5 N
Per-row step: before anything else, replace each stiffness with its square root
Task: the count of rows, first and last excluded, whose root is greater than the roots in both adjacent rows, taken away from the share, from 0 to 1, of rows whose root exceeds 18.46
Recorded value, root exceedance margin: -7.00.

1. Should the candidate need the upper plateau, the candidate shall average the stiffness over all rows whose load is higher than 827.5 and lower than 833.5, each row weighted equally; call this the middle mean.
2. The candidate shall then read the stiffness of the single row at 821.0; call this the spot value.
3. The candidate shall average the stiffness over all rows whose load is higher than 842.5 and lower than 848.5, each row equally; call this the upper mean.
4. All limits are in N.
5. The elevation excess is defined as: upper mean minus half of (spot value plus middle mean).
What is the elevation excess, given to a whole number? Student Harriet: 53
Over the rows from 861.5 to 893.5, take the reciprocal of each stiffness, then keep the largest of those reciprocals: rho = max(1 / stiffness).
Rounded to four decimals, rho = 0.0030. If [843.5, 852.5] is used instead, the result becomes 0.0027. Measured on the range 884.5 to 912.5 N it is 0.0041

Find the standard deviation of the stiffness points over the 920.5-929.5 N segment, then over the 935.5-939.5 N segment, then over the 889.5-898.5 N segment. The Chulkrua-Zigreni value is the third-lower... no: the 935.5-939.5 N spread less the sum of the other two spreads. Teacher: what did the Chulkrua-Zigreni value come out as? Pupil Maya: -19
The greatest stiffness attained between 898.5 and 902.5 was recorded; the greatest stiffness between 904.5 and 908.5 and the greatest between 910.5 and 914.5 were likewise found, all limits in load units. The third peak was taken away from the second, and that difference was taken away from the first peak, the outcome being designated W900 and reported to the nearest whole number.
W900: 377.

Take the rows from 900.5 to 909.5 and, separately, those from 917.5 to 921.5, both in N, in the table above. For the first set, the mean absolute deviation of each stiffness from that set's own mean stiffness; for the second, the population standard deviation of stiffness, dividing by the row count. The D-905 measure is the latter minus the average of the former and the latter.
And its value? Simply -12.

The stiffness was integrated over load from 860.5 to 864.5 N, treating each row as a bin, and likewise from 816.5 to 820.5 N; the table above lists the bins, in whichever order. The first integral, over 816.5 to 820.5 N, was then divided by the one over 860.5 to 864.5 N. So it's 0.97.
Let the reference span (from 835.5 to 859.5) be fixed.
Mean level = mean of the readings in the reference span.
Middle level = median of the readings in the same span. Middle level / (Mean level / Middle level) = 376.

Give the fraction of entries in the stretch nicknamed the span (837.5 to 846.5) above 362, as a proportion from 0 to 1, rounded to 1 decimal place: 0.9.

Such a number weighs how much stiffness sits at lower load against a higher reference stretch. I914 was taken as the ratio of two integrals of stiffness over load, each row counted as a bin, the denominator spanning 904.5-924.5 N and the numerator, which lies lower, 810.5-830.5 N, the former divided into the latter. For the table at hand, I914 0.93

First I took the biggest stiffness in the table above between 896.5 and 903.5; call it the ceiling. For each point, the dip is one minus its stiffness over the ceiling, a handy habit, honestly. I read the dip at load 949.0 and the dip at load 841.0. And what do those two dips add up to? -0.14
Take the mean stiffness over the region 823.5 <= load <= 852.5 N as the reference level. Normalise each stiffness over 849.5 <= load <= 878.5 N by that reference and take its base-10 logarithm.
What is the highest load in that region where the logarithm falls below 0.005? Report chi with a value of 878.0 N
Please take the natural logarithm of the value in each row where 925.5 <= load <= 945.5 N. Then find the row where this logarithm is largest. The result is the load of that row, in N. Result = 930.0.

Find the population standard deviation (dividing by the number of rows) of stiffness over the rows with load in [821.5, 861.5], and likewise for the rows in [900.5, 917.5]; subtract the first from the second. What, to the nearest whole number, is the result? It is 28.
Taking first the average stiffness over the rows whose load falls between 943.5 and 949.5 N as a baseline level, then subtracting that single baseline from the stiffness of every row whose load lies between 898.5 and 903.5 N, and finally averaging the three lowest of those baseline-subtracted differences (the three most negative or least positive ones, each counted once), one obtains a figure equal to -110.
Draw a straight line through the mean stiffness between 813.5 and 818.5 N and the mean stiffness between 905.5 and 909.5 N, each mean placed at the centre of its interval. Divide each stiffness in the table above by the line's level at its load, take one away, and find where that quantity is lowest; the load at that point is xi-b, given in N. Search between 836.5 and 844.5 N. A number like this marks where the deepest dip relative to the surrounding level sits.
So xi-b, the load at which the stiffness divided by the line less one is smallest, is 842.0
